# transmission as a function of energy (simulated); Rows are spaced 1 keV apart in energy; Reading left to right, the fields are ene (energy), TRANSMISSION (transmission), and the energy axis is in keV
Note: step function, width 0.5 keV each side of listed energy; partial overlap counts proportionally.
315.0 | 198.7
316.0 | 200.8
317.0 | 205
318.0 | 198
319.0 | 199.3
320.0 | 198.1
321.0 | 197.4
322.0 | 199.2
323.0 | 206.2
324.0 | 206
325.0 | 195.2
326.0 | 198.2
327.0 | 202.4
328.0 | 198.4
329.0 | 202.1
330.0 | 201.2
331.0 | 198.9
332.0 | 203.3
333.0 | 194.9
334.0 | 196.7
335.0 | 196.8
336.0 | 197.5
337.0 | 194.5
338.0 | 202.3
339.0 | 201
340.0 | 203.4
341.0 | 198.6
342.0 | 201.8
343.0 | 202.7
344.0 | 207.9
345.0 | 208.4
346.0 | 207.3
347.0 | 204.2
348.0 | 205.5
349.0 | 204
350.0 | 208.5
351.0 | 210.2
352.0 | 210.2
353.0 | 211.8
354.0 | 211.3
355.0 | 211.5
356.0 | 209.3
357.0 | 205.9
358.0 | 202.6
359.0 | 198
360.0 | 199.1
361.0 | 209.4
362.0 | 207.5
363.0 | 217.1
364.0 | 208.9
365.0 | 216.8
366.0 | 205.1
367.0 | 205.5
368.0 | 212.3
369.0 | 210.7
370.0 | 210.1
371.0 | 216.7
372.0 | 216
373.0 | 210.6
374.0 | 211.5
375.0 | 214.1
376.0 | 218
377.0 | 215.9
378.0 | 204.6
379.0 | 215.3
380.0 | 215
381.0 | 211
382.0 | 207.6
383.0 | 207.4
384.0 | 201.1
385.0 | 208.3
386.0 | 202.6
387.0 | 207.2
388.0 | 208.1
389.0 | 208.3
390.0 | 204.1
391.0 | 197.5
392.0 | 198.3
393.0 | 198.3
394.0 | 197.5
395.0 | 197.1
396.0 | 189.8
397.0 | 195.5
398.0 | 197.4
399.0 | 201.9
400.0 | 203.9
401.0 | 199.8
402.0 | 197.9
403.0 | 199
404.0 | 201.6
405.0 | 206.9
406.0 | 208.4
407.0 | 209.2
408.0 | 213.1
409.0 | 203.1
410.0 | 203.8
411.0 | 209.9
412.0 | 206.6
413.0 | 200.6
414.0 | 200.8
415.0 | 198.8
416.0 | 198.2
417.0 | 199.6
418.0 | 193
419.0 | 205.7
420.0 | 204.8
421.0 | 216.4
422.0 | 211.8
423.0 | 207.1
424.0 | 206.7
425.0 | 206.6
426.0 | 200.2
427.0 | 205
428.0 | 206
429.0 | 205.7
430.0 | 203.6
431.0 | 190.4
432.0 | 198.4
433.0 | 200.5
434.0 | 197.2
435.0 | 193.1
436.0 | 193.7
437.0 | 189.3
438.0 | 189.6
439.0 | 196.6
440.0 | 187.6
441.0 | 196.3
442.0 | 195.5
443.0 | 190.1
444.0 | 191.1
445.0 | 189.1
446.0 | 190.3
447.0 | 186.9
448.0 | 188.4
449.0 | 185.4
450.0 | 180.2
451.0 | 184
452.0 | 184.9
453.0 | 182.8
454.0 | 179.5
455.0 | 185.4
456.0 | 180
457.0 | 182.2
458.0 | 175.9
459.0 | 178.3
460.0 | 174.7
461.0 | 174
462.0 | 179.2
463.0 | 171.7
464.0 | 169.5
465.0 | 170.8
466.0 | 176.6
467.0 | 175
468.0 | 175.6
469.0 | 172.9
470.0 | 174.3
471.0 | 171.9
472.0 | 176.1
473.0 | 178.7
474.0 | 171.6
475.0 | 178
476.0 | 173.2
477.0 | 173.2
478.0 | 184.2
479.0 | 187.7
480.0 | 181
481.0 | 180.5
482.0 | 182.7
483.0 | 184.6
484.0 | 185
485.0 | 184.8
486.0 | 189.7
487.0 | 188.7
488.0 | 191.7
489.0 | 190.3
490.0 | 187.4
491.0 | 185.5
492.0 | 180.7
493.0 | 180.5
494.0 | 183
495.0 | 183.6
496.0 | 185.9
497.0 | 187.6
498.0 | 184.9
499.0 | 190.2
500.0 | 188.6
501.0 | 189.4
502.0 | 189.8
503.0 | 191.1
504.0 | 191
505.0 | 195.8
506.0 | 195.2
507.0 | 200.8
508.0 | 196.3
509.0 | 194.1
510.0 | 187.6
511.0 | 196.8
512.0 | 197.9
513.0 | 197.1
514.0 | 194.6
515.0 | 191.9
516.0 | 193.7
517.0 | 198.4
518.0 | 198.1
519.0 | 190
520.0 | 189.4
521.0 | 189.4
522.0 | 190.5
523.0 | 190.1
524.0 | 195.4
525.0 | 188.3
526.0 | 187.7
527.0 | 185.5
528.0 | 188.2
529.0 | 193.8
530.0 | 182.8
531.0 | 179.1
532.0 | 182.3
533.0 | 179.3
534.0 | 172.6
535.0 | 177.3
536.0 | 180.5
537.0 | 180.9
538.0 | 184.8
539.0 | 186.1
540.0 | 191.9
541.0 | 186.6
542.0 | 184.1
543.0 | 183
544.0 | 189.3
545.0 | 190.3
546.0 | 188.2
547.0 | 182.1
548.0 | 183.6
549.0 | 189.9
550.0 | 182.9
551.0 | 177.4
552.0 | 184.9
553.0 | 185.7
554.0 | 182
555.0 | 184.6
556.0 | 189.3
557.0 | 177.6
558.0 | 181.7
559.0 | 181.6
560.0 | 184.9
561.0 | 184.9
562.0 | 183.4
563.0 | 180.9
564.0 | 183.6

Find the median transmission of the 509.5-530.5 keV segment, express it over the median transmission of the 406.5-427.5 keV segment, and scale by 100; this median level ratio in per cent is 93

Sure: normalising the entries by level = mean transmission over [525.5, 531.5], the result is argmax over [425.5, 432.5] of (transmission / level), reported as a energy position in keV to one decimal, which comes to 428.0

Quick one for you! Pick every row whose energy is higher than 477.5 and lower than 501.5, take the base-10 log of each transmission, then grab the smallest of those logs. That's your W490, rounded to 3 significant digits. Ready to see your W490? 2.26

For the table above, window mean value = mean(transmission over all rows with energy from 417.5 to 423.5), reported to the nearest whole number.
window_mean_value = 206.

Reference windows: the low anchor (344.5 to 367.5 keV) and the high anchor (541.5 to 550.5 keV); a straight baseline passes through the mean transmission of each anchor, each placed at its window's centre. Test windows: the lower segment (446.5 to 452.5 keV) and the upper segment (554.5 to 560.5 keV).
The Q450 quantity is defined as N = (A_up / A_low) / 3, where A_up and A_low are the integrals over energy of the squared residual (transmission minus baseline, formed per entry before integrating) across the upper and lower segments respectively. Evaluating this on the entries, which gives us 0.03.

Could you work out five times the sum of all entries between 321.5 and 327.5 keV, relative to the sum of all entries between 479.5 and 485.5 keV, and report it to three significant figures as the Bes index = 5.49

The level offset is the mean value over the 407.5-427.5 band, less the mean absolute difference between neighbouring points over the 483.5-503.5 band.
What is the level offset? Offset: 203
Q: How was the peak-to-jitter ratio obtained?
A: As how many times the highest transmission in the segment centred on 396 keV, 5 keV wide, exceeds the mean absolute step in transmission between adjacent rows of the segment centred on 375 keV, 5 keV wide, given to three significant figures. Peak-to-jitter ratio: 83.2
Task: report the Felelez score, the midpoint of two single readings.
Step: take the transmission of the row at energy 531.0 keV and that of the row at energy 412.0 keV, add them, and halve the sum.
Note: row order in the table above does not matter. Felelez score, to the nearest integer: 193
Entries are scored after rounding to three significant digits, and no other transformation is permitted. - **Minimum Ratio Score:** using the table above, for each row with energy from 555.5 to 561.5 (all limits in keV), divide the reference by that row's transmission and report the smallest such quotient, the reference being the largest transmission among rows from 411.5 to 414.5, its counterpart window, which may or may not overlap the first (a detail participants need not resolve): 1.09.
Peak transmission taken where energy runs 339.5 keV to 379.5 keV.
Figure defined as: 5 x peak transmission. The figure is 1090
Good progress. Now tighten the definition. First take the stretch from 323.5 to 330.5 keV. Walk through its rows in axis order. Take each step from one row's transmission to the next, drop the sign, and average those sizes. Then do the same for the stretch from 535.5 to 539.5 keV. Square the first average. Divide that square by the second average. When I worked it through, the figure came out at 11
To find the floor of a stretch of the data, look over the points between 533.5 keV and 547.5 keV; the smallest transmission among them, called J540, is 172.6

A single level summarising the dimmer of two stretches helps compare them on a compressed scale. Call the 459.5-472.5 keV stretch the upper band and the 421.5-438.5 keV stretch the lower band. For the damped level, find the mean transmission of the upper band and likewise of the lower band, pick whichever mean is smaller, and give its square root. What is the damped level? 13.2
